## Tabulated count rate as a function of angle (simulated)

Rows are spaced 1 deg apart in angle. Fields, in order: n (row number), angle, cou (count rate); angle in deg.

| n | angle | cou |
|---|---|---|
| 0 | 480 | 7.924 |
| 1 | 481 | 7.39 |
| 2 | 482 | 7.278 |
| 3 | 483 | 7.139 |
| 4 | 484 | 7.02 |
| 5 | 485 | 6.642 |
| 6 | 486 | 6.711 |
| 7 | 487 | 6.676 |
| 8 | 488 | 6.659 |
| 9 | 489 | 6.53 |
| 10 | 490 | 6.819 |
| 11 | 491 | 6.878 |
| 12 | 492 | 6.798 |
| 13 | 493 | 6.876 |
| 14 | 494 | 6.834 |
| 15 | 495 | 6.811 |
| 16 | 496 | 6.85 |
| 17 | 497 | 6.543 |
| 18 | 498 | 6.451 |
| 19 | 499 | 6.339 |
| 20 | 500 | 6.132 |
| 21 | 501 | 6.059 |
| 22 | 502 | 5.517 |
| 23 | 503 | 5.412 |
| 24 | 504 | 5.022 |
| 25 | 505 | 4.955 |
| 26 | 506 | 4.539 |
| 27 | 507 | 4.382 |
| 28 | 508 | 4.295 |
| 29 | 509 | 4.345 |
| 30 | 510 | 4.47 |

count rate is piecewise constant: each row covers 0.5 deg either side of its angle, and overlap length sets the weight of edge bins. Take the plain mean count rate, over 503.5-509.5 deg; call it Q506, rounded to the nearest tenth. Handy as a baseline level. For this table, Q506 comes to 4.6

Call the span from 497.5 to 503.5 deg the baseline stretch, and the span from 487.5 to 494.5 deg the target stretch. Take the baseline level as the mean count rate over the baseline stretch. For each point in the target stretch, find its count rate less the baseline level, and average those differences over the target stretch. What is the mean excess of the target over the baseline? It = 0.79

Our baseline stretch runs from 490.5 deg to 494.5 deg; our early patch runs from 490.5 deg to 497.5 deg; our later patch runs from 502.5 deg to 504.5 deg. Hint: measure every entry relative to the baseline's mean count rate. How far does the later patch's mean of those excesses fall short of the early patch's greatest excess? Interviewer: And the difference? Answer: 1.66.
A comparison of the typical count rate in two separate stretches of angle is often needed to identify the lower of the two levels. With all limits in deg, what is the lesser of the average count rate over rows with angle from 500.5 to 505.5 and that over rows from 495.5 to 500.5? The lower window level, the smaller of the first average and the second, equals 5.4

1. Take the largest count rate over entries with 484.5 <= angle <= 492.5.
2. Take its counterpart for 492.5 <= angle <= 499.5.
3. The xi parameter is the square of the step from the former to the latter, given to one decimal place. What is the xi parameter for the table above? 0.0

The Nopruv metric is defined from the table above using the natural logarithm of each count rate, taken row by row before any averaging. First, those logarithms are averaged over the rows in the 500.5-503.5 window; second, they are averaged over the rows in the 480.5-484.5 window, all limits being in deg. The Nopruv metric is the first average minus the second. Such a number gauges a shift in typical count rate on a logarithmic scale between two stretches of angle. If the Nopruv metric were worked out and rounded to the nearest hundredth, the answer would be -0.24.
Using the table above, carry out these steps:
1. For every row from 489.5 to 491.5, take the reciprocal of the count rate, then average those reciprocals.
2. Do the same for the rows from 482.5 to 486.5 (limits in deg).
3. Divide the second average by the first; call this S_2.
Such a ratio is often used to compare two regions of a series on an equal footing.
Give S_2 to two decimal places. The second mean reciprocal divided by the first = 1.00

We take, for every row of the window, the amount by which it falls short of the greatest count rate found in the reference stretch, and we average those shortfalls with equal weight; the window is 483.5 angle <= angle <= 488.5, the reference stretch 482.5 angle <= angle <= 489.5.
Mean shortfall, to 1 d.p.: 0.4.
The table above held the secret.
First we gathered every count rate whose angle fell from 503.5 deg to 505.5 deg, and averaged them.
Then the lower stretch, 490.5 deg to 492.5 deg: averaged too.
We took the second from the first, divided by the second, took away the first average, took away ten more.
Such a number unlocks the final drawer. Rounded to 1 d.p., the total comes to -15.3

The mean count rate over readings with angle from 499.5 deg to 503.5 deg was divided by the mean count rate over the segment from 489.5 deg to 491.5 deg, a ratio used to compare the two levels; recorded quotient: 0.84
